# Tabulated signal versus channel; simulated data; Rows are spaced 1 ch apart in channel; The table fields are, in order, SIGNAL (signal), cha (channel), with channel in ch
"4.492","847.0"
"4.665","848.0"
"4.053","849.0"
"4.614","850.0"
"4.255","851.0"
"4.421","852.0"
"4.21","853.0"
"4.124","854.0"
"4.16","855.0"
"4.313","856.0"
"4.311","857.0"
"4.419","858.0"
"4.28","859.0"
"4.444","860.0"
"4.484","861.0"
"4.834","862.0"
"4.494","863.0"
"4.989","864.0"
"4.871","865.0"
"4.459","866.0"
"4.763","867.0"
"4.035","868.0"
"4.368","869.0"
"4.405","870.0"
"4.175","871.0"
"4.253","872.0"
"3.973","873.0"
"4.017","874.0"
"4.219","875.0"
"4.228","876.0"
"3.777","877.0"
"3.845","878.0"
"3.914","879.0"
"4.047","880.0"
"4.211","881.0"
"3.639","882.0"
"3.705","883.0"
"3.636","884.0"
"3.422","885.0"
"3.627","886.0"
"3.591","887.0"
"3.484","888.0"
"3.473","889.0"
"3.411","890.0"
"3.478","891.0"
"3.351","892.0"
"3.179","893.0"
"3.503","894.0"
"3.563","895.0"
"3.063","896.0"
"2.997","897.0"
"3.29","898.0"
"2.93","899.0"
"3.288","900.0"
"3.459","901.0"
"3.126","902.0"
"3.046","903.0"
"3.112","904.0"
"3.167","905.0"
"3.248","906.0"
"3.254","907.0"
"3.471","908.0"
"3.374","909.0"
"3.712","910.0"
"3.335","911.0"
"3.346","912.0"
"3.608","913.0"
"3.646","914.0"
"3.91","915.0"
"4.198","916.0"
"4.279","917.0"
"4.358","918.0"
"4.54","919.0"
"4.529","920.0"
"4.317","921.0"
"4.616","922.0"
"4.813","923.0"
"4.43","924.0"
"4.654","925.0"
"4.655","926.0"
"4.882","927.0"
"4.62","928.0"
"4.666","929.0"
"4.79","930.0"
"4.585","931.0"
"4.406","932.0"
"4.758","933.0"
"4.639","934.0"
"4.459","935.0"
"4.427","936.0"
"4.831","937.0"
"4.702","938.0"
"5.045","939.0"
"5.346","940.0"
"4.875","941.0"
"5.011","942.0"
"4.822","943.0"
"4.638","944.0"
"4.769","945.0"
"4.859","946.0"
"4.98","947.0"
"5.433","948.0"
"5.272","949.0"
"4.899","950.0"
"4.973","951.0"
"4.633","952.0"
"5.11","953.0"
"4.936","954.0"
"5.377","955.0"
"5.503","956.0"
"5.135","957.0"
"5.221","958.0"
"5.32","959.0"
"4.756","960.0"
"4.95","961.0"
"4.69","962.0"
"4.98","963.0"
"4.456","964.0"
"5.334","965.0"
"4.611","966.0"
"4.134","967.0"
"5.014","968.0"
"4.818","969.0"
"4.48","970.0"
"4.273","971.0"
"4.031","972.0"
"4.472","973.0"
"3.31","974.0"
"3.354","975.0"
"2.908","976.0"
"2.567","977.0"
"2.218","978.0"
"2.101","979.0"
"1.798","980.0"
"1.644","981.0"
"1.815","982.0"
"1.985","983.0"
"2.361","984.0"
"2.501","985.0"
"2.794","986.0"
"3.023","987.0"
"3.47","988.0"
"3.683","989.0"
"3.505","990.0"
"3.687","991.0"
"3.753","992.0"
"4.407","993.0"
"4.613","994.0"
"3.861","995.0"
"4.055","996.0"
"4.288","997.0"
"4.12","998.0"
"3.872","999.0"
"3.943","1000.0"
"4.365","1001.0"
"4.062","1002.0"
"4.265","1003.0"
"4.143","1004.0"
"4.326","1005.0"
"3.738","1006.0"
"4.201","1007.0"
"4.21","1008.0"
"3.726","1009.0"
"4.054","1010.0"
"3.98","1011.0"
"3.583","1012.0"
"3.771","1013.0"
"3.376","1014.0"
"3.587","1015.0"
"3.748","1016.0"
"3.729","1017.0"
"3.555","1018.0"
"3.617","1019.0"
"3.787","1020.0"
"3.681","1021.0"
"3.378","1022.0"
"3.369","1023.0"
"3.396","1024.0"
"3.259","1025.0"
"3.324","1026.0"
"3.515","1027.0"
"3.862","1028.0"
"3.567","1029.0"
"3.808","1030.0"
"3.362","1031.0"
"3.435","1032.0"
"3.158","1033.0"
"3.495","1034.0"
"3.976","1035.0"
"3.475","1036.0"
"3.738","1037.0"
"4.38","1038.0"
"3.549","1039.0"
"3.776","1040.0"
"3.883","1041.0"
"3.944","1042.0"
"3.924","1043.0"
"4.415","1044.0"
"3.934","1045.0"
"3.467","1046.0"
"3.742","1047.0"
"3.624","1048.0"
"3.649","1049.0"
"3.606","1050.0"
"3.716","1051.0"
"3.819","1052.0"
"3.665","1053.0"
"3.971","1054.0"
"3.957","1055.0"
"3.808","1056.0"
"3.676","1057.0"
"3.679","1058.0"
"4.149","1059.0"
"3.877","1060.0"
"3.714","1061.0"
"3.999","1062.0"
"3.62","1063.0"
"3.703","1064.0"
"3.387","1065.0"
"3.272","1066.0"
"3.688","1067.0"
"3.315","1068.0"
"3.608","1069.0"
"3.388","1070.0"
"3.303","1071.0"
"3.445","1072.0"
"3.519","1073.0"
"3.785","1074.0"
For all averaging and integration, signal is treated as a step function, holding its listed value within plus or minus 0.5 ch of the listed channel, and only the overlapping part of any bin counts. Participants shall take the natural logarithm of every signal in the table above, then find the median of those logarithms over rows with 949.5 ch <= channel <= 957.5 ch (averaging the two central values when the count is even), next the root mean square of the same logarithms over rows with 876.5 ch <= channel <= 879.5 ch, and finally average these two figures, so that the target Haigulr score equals 1.48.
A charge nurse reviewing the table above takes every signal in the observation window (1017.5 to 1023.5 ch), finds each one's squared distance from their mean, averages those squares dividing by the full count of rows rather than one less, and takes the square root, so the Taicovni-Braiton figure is 0.15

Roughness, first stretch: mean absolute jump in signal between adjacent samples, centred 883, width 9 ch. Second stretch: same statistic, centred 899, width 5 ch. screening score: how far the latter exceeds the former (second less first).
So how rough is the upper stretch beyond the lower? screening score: 0.11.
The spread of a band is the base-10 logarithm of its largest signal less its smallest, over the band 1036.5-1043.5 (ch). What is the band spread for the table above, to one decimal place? -0.1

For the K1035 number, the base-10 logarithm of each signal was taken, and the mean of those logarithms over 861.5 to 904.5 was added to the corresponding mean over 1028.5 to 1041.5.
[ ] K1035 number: 1.14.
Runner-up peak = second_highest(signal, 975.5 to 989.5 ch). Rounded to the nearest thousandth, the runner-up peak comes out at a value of 3.470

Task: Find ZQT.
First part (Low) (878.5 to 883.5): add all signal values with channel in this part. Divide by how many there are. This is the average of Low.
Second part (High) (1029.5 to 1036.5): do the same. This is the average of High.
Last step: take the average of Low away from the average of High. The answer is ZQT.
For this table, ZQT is -0.37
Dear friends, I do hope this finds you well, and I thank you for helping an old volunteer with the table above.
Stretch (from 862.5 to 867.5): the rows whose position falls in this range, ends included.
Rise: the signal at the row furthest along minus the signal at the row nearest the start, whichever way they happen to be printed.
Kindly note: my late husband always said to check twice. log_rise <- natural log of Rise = -1.3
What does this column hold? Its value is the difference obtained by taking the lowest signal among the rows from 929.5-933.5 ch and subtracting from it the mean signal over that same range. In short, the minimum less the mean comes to -0.23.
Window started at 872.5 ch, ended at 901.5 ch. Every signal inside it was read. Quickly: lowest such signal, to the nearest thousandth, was 2.930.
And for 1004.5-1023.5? 3.369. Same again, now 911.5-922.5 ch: 3.346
